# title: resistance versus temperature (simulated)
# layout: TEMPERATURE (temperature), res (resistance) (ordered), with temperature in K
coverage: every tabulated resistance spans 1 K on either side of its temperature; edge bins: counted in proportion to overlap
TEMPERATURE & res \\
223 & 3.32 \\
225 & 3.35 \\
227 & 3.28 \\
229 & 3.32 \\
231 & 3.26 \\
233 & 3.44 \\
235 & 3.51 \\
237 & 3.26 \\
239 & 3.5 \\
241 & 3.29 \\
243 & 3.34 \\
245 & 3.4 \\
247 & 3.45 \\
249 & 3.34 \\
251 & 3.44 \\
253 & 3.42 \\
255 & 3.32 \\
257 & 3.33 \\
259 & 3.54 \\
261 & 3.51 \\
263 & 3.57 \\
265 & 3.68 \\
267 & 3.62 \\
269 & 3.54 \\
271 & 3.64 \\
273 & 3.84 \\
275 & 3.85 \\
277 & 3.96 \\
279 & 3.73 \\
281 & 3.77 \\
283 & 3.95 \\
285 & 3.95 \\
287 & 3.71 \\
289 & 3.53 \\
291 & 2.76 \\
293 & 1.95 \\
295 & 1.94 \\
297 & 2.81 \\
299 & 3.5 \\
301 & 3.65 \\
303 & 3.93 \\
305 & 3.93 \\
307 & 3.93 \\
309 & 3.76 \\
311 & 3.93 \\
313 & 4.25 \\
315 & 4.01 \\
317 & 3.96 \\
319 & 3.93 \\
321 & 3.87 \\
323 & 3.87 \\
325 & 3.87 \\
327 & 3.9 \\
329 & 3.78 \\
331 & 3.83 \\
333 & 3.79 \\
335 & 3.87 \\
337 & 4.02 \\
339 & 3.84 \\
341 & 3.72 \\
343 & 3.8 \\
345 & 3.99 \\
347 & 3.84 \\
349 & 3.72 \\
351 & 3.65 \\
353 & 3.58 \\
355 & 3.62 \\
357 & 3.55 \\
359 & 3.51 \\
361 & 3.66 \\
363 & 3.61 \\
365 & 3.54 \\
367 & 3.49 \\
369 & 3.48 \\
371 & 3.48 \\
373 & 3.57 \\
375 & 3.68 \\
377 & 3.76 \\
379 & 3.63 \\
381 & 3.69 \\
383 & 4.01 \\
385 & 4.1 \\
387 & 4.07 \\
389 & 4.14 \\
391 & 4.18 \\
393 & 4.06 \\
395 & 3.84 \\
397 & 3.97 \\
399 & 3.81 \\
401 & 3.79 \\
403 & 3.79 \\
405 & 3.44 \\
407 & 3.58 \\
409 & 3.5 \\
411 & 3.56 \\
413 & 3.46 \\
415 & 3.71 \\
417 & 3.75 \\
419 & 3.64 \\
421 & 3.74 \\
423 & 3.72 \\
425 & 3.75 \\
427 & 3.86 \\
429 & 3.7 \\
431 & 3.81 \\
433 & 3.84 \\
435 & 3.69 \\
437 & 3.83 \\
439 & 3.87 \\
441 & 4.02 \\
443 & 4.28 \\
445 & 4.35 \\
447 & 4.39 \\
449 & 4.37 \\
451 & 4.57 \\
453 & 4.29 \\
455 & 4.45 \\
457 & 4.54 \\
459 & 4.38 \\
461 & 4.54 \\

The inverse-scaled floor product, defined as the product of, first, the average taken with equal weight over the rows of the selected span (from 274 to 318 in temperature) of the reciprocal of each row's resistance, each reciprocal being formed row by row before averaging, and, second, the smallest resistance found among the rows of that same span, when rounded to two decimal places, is 0.57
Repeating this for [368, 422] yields 0.92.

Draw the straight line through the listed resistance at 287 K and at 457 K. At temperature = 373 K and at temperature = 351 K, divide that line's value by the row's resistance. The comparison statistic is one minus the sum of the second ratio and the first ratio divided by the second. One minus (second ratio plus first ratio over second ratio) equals -1.15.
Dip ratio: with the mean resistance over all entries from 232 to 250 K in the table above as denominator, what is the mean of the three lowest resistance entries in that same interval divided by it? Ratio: 0.972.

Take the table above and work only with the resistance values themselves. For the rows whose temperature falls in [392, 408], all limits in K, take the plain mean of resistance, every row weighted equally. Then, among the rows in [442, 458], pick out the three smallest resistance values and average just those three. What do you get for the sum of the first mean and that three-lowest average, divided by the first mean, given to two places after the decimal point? 2.14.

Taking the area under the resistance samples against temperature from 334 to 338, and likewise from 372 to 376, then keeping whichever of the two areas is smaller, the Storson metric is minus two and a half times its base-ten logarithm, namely -2.903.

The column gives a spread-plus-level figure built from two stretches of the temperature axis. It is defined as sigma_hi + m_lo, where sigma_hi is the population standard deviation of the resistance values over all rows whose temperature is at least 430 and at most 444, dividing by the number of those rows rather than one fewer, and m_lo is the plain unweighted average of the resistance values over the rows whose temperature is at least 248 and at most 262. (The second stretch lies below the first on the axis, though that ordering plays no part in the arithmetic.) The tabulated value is 3.59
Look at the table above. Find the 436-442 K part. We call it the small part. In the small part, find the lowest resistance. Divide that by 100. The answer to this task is 0.0383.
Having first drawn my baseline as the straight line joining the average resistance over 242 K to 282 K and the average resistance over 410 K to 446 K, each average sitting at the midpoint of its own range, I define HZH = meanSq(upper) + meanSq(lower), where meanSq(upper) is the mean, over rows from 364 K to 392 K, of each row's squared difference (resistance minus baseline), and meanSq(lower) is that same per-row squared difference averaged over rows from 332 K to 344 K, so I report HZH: 0.098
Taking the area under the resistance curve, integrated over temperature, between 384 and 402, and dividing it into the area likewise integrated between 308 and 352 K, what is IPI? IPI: 2.4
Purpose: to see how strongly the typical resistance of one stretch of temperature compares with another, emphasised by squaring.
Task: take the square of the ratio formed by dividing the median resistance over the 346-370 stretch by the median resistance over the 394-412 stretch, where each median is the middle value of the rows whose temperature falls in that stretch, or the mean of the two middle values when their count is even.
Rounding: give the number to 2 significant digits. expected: 0.90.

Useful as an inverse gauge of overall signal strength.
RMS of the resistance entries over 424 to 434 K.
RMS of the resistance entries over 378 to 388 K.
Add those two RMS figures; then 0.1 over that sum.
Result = 0.0130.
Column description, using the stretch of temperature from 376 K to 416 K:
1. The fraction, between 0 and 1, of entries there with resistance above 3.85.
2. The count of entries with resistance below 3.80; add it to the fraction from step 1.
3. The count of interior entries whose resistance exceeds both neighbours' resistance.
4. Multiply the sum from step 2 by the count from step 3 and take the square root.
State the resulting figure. 7.5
